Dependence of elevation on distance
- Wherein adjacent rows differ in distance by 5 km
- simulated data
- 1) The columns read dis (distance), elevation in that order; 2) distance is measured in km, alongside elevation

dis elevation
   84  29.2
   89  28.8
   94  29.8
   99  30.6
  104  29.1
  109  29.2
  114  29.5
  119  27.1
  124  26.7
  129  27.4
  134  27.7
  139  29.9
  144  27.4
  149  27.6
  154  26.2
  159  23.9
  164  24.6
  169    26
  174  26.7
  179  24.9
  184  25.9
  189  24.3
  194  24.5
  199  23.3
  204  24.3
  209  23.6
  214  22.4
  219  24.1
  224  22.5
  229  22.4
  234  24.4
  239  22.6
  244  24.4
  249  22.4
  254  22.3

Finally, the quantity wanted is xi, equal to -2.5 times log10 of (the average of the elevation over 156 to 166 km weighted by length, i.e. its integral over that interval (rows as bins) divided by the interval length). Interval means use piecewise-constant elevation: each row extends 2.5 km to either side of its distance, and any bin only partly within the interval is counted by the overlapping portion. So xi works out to -3.47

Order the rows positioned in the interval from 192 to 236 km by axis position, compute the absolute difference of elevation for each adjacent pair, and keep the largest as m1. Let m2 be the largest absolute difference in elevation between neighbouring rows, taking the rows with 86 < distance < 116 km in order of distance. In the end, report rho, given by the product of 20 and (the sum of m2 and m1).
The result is 70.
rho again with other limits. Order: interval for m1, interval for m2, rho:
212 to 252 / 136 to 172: 90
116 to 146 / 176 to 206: 82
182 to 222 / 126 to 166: 84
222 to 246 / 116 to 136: 54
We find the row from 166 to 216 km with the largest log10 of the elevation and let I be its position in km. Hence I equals 174 km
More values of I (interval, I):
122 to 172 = 139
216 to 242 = 234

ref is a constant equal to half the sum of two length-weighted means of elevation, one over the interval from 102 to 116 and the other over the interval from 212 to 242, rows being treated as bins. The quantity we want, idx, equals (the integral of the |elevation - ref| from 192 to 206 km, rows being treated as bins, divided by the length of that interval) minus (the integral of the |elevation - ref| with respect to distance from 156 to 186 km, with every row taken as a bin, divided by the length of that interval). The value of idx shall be 1.2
